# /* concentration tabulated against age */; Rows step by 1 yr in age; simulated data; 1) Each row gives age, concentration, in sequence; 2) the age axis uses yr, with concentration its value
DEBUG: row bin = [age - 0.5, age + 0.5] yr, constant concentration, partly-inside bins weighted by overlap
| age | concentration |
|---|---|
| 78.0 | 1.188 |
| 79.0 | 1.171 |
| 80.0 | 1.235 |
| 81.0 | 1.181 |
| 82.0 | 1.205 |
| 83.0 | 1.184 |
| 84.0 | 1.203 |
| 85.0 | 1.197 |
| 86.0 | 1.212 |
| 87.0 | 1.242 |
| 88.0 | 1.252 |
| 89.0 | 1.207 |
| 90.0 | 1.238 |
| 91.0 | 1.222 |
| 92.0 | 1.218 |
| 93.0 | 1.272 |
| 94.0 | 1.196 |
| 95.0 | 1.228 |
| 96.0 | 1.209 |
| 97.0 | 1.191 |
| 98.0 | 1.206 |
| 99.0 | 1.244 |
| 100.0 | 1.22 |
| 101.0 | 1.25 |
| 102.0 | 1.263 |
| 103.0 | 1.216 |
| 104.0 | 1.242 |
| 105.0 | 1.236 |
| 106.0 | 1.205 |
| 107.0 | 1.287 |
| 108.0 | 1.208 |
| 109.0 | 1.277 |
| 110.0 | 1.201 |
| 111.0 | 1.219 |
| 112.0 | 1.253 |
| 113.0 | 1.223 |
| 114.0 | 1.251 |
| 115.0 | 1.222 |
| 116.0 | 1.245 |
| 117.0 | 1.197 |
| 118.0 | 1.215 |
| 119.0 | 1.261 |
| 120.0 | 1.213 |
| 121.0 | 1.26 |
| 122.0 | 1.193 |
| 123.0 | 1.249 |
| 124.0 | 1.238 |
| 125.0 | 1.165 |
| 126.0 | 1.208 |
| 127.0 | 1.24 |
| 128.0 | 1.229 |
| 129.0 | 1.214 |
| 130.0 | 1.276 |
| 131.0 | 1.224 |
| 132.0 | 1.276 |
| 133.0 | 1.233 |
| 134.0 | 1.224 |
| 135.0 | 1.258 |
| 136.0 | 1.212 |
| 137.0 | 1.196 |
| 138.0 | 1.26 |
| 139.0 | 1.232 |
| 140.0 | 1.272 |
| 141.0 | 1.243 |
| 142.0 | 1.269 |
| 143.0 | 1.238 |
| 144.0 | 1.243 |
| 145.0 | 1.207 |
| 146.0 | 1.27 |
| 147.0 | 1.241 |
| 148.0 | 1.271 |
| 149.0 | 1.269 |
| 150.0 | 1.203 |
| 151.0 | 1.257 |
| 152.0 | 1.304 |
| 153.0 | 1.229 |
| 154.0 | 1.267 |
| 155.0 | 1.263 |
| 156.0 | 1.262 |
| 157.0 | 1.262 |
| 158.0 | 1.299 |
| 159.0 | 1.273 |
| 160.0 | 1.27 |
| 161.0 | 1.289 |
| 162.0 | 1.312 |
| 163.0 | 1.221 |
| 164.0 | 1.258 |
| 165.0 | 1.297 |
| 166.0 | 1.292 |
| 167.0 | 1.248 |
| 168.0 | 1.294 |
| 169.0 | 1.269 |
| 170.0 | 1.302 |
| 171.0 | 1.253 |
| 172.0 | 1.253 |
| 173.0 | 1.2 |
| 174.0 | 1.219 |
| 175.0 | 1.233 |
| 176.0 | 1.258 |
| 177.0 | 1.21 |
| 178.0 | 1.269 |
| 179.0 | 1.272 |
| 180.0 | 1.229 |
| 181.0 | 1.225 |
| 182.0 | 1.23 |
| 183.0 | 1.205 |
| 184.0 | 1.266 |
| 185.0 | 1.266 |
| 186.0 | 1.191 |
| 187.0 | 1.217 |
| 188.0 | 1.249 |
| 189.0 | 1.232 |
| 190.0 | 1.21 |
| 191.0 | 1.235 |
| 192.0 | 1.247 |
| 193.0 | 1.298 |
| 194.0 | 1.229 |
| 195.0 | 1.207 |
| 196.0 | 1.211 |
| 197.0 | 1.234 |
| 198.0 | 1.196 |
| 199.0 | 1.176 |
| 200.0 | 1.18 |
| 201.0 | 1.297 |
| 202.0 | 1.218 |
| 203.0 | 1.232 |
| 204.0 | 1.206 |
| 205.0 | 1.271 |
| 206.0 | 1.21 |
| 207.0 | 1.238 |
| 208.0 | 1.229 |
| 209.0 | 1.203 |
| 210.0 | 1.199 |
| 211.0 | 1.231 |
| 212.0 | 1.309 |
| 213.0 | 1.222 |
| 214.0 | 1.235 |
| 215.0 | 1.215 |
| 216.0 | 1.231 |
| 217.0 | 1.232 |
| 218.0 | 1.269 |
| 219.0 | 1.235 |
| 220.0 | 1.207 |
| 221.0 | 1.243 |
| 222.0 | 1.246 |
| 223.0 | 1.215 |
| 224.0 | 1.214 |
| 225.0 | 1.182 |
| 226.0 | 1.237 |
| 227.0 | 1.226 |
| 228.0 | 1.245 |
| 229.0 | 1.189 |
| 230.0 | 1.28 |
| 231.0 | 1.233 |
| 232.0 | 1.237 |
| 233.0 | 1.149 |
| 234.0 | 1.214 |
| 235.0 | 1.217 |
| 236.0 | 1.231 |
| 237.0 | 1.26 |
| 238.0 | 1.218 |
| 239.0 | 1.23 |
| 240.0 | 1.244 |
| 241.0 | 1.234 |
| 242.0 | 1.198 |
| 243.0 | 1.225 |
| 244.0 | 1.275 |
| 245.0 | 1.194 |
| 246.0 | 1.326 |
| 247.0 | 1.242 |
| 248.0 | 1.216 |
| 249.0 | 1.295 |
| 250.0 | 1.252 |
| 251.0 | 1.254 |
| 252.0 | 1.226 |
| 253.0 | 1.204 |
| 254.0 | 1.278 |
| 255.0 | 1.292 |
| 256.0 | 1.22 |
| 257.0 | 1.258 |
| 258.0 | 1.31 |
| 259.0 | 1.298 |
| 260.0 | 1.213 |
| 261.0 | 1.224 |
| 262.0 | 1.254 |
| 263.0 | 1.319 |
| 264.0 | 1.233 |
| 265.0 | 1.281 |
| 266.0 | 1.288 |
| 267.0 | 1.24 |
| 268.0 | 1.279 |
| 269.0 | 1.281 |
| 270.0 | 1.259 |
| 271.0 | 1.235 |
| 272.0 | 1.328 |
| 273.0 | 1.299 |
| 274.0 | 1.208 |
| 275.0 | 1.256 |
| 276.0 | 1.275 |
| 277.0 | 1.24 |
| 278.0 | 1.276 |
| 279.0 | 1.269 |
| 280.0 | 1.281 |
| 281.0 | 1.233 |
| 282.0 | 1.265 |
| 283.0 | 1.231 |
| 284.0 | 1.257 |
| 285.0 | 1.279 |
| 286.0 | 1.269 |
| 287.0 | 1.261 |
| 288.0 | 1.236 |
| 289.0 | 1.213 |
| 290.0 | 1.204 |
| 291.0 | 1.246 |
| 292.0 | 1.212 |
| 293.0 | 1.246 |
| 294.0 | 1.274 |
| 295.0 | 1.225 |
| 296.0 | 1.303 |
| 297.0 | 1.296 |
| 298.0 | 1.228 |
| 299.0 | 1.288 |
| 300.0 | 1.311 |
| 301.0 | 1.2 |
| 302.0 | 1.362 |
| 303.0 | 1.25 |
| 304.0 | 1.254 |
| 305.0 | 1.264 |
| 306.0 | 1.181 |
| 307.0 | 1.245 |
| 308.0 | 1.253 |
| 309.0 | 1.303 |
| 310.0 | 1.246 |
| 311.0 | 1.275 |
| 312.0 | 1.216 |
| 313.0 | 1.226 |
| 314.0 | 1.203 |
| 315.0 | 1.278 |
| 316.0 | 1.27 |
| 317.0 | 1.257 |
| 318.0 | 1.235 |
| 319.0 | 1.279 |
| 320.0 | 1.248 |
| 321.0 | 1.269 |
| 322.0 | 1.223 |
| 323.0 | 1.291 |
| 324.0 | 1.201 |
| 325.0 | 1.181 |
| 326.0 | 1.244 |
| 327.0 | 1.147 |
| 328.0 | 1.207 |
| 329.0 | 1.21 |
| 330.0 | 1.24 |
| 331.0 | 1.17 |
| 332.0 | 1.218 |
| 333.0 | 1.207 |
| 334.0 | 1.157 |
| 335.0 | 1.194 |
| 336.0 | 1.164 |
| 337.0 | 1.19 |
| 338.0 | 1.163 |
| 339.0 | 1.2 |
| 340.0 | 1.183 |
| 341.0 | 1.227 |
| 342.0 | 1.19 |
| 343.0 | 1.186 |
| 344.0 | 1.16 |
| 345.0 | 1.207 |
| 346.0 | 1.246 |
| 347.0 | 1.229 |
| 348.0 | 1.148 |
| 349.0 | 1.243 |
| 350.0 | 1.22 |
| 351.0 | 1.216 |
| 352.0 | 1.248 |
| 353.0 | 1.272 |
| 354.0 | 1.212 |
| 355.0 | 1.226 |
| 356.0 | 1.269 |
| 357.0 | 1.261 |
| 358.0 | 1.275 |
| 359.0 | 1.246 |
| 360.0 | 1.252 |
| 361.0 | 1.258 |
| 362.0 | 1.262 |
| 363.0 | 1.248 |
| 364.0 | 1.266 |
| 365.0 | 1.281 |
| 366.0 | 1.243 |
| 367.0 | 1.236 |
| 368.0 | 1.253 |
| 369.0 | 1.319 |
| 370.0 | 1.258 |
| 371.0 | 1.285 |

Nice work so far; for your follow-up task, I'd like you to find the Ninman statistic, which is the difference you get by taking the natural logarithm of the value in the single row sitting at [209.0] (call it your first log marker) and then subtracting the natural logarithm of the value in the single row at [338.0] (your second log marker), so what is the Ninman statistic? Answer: 0.03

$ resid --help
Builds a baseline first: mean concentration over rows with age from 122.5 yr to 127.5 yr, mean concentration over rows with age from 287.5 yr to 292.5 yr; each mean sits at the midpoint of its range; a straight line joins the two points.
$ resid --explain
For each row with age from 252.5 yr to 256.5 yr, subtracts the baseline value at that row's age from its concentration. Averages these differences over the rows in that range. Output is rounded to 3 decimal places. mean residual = 0.027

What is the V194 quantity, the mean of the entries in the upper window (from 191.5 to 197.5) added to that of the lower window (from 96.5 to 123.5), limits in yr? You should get 2.47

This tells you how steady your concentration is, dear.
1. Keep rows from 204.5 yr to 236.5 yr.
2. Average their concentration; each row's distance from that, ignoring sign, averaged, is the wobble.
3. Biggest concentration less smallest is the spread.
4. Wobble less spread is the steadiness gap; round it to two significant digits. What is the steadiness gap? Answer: -0.14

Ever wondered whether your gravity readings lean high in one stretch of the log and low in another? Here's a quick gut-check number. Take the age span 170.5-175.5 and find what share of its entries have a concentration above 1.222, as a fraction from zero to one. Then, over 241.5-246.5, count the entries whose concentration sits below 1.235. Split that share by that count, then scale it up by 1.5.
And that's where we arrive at 0.30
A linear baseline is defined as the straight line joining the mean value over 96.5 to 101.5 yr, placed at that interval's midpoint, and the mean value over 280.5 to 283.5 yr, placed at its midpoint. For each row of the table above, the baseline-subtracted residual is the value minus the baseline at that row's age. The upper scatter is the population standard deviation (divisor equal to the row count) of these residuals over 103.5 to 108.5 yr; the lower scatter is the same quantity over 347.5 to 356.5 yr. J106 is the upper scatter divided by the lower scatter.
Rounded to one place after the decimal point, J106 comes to 0.8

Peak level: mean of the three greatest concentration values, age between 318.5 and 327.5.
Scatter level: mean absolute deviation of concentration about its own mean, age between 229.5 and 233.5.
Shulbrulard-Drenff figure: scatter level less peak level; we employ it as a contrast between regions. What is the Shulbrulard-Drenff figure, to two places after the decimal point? -1.24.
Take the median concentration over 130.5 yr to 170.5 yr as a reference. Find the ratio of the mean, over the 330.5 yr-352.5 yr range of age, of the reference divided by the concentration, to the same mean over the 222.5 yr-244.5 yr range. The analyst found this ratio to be 1.02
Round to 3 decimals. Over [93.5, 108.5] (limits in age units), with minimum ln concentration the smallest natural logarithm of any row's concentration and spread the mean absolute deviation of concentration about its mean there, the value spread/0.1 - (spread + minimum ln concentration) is 0.021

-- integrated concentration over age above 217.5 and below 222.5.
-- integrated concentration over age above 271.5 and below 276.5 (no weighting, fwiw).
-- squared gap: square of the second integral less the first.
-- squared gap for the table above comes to 0.028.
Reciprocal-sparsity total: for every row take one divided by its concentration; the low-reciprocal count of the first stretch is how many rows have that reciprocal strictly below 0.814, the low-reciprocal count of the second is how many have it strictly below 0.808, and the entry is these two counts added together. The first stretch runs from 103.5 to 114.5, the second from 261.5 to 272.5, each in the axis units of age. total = 15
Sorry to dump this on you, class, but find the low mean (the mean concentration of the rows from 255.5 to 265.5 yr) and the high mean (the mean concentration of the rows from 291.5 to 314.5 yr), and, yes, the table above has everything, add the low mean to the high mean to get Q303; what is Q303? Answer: 2.52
